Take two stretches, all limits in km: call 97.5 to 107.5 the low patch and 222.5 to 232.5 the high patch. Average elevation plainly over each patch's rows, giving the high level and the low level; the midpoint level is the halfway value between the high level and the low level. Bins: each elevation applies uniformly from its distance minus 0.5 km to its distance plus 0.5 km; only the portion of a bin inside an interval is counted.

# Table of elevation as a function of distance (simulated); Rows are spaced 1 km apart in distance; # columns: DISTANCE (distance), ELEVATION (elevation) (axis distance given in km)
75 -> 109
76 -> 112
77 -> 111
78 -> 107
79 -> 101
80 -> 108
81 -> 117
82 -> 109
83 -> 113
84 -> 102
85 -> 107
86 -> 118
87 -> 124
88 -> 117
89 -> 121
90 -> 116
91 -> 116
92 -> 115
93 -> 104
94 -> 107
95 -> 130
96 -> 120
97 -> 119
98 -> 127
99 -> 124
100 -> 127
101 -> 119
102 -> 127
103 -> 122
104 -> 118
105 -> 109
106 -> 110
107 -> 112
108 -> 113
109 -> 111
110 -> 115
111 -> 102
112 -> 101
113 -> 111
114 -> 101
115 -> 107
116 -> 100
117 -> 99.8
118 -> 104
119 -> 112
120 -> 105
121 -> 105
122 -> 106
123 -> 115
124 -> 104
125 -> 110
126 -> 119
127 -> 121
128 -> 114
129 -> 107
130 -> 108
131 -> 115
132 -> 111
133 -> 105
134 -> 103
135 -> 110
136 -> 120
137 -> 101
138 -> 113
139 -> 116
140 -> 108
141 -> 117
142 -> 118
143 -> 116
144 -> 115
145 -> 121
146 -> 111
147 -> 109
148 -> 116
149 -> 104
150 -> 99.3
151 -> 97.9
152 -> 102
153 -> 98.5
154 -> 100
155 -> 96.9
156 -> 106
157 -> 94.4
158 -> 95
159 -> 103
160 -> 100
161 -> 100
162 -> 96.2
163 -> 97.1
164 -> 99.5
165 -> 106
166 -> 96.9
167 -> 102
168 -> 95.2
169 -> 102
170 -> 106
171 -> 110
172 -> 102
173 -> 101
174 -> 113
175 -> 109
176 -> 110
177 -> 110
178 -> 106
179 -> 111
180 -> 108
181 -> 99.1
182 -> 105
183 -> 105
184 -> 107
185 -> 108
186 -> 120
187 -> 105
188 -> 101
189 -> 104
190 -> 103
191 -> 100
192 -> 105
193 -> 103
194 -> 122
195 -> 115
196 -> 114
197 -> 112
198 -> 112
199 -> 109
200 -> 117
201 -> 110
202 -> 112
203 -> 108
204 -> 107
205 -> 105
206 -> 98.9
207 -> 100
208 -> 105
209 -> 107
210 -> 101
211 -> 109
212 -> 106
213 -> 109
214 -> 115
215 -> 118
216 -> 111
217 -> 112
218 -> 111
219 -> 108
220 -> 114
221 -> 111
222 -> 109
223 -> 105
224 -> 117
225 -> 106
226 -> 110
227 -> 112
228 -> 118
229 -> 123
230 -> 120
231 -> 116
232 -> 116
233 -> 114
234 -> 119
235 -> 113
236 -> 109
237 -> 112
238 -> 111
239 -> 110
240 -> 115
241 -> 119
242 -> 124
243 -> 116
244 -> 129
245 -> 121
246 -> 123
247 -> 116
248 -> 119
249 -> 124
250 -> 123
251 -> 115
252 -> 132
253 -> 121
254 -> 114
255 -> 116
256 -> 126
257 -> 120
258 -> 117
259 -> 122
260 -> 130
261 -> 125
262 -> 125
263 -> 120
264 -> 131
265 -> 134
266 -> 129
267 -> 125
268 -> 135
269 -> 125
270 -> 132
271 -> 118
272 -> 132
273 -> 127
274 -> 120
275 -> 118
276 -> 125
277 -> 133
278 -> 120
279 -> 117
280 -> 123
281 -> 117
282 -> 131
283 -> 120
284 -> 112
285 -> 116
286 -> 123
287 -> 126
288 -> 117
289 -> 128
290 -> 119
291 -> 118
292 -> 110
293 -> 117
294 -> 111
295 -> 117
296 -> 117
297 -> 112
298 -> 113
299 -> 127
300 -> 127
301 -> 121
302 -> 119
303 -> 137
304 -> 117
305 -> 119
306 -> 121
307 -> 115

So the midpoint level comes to 117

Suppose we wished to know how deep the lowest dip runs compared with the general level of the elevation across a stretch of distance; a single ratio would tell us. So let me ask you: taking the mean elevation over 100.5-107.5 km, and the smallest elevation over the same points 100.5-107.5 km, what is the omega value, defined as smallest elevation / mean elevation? 0.934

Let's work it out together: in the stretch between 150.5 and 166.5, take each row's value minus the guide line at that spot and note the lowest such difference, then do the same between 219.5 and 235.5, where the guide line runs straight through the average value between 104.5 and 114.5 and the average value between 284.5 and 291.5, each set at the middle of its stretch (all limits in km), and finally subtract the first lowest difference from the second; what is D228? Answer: 6.0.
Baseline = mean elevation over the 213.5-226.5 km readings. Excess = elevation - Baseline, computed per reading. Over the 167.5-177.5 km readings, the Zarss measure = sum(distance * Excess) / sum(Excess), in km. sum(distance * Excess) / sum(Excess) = 170.6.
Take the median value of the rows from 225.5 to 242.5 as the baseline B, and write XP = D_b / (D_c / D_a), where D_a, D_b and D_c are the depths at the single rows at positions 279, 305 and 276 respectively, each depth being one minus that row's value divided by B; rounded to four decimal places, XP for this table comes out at -0.0070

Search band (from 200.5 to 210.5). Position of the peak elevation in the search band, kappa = 202 km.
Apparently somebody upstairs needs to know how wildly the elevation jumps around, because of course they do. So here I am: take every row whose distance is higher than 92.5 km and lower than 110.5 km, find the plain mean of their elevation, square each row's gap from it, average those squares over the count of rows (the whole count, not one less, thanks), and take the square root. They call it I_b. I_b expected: 7.5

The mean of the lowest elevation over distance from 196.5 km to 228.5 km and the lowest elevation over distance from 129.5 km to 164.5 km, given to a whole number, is 97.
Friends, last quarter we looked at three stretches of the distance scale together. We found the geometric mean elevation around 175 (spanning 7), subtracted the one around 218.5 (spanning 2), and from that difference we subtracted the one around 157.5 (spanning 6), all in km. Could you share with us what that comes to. -101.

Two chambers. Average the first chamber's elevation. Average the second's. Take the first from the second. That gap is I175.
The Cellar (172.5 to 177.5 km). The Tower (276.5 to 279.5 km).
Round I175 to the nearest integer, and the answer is 15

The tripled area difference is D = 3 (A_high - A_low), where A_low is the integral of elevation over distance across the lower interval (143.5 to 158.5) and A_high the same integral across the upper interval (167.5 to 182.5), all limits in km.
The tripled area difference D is 64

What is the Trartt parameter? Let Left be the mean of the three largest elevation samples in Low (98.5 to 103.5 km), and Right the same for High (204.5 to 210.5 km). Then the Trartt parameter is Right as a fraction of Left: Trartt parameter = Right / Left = 0.84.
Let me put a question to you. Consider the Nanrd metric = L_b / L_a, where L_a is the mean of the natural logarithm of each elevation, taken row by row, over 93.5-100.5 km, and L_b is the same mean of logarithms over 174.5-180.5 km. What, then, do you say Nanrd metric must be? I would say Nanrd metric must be 0.98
